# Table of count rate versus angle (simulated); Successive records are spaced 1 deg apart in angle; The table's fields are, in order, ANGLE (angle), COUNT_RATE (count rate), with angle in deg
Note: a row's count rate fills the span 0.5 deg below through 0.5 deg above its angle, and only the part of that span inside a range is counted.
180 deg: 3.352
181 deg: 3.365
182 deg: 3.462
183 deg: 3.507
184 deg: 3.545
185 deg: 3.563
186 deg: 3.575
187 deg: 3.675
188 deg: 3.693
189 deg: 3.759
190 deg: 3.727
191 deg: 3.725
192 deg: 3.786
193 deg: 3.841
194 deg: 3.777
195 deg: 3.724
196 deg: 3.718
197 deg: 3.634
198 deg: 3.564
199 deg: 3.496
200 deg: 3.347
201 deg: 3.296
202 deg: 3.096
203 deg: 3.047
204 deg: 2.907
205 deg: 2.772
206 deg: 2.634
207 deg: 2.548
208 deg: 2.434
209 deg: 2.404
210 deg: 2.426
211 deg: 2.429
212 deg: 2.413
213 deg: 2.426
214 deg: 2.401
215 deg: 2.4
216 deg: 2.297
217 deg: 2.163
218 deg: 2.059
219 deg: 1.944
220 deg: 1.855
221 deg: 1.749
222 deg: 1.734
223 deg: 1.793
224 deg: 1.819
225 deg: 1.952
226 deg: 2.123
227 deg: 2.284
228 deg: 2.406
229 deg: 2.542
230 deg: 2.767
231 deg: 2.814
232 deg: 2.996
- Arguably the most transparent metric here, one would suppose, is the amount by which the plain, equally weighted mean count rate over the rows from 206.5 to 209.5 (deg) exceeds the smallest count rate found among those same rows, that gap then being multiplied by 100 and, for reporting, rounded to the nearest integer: 6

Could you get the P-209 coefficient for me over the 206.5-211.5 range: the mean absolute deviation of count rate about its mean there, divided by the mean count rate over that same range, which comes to 0.016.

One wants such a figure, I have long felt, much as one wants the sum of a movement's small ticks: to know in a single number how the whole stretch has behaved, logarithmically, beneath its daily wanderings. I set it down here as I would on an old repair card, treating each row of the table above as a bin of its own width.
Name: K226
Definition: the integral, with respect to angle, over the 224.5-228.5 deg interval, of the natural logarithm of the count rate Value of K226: 3.1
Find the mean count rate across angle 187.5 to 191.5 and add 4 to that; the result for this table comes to 7.7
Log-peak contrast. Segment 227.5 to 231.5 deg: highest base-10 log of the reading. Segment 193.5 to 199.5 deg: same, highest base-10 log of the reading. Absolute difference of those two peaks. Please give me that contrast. 0.13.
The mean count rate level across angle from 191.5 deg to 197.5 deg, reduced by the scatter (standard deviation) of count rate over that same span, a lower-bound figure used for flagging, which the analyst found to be 3.68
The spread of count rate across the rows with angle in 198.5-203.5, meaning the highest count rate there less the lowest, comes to 0.45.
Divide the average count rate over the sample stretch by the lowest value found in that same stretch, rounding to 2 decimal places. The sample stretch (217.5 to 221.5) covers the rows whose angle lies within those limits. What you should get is 1.09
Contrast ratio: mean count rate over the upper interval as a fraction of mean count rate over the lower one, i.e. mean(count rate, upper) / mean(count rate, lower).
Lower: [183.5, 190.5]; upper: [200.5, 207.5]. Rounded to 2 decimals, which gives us 0.79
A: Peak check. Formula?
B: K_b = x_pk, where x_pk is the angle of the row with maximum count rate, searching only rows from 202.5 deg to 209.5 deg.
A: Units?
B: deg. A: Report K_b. 203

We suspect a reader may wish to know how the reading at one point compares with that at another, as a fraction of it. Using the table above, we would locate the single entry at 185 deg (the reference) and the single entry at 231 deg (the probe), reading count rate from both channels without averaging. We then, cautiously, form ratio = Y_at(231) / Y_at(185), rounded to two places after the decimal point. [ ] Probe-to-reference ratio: 0.79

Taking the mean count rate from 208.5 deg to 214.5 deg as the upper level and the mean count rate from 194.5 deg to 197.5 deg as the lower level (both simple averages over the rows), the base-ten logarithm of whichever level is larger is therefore 0.5673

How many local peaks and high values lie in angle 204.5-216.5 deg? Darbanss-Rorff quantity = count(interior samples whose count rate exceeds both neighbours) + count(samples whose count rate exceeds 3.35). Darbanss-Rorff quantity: 2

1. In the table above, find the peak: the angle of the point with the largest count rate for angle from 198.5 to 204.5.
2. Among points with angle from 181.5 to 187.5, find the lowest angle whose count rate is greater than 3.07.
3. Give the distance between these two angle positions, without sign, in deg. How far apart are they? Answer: 17 deg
